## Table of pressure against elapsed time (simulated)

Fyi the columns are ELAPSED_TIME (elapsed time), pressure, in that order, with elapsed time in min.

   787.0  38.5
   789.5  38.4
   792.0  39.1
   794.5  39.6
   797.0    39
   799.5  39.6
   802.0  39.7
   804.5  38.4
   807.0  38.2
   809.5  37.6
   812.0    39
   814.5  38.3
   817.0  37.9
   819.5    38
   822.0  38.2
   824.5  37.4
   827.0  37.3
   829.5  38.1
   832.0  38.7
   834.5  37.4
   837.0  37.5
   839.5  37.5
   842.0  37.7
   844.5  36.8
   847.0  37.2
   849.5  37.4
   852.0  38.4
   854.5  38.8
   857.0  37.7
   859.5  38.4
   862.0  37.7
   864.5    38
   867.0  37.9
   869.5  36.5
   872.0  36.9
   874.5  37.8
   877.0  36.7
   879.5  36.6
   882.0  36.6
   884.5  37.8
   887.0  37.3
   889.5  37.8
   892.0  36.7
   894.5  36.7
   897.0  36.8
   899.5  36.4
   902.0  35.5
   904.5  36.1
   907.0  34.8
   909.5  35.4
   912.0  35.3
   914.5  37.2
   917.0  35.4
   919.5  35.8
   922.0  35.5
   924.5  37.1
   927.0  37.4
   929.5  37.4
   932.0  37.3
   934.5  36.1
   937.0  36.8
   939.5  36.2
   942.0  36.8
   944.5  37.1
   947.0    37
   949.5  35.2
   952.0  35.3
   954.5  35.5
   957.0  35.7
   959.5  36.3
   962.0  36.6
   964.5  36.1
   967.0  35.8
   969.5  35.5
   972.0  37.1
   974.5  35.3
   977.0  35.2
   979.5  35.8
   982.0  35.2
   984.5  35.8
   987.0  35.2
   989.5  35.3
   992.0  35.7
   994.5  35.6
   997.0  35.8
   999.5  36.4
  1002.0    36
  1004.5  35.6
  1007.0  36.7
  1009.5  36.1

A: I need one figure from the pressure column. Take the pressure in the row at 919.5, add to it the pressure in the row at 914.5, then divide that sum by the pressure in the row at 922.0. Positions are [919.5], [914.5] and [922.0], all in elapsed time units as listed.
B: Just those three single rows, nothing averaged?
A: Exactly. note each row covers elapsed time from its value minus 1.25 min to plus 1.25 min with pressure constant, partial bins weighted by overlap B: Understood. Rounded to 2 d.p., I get 2.06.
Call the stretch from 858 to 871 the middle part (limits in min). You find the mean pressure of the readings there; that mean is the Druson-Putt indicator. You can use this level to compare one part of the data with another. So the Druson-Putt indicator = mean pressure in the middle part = 37.7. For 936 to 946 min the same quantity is 36.7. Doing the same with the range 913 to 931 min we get 36.5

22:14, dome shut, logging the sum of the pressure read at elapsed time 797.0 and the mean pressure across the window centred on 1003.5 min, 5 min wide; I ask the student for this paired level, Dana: 74.8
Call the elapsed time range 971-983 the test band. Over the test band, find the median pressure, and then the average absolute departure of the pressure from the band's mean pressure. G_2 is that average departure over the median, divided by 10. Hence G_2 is 0.0017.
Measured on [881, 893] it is 0.0013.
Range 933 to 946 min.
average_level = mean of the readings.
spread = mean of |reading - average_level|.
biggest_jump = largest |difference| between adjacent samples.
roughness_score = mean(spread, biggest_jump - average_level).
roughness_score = -17.8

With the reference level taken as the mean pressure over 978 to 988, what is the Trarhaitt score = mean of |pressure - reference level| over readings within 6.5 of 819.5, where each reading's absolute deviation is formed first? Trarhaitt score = 2.5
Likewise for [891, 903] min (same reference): 0.9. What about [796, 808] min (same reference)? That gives 3.5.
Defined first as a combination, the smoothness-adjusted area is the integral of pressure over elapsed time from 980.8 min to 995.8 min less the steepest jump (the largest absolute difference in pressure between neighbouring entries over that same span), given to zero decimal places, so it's 531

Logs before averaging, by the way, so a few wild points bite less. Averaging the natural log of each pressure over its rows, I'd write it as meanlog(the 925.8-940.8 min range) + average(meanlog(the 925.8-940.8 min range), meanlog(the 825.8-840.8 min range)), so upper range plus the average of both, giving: 7.23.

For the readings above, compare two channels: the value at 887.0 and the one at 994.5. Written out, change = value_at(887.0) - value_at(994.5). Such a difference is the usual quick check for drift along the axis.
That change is 1.7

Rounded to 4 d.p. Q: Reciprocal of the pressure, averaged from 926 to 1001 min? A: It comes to 0.0277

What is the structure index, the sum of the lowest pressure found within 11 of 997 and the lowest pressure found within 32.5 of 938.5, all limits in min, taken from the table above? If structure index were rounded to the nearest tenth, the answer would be 70.0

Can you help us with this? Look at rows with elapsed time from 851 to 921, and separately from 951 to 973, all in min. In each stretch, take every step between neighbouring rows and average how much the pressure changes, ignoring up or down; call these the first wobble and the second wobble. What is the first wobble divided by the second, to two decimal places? 1.38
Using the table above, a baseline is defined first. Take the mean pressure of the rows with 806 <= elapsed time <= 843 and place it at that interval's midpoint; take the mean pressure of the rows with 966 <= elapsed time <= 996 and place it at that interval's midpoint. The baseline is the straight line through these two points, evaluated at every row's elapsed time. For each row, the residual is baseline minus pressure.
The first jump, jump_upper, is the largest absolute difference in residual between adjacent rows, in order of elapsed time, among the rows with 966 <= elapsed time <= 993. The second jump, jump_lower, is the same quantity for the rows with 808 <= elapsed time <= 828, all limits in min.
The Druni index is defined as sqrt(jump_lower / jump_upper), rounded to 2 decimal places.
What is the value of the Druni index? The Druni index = 0.90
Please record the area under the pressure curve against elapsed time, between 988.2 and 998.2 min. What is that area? 356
